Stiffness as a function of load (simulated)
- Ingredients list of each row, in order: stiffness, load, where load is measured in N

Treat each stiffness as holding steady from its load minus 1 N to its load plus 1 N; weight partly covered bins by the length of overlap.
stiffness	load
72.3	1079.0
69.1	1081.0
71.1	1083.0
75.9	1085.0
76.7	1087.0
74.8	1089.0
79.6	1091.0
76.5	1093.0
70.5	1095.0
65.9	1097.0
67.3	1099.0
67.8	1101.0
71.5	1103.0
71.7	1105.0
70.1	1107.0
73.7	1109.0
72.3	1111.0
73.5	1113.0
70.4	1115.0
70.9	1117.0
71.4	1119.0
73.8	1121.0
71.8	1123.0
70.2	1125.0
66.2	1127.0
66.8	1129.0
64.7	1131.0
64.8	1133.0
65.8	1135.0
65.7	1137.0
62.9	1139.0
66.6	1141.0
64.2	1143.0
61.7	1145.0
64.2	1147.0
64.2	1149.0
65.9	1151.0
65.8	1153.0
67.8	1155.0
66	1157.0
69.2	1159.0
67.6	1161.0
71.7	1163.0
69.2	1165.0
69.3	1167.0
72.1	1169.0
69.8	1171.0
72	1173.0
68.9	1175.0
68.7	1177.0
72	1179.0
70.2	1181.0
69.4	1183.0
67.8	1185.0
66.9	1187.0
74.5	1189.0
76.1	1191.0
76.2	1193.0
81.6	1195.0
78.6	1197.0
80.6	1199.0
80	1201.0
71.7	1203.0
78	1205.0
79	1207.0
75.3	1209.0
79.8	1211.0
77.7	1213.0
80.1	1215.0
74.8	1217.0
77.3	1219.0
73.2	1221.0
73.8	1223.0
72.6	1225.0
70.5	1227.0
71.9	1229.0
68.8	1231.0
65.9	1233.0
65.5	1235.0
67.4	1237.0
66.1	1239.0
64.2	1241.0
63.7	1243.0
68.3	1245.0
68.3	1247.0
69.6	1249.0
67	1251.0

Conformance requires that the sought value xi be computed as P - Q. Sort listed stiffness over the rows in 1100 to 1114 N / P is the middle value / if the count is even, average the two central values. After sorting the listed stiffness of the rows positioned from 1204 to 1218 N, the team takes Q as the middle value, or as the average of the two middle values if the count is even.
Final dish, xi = -6.3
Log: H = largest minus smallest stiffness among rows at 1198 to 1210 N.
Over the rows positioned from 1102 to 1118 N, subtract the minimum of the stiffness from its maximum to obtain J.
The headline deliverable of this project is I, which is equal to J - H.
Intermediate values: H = 8.9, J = 3.6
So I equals -5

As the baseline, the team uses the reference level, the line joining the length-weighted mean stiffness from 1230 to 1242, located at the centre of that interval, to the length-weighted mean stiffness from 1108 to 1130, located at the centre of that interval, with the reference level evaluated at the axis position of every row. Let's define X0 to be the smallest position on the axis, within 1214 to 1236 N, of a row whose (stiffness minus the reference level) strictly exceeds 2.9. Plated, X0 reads 1215.0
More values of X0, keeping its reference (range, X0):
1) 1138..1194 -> 1169.0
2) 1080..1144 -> 1085.0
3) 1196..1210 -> 1197.0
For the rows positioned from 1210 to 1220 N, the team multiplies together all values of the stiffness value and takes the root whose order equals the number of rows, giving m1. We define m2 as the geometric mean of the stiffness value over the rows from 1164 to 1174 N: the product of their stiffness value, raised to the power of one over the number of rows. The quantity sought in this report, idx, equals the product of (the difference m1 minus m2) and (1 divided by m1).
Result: 0.10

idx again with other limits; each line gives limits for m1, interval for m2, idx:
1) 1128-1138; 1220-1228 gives -0.11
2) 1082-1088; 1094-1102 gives 0.09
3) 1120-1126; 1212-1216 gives -0.10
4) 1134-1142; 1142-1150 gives 0.03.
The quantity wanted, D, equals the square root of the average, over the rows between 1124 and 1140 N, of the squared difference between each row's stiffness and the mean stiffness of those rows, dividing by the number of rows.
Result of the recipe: 2.0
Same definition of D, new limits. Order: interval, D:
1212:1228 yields 2.9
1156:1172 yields 1.9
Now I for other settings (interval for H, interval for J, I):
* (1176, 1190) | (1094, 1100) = -3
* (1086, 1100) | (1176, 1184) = -10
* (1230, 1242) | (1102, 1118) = -1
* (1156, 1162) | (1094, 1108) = 3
